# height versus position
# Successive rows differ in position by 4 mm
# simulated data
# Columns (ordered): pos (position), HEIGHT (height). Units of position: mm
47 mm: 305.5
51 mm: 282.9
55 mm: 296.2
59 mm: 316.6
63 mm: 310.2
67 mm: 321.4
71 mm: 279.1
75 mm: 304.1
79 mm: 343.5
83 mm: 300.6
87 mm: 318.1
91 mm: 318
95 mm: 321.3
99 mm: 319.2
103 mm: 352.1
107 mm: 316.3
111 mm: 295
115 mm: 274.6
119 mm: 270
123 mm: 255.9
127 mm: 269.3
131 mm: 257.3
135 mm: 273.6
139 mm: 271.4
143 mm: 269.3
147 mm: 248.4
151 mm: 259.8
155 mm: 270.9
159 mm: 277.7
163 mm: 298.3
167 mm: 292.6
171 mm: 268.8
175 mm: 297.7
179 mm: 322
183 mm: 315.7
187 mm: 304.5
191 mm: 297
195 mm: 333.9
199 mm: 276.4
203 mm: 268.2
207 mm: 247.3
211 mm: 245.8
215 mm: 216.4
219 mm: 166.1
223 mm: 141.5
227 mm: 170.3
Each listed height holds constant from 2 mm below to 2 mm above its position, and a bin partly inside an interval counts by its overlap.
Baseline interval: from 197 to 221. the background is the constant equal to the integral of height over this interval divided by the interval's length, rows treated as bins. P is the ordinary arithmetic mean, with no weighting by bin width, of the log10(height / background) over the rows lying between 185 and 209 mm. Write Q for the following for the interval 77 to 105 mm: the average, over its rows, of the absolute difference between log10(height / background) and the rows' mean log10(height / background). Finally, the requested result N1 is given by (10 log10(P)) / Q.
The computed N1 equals -623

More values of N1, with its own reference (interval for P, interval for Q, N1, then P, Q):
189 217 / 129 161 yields -952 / 0.052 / 0.0135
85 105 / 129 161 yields -638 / 0.138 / 0.0135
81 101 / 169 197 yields -407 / 0.125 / 0.0222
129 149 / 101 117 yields -384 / 0.047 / 0.0346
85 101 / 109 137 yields -635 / 0.130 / 0.0140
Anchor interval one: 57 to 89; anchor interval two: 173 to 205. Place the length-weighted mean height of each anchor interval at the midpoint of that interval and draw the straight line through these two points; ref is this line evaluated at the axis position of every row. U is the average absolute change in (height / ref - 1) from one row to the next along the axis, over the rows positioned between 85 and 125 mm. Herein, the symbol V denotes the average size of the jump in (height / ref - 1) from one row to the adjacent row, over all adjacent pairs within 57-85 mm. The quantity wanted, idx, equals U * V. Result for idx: 0.0043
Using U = 0.048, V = 0.089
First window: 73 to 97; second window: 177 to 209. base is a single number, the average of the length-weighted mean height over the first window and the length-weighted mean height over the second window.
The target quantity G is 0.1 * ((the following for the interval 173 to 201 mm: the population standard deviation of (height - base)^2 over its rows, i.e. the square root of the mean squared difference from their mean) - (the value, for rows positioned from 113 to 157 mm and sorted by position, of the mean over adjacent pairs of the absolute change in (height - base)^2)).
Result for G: -61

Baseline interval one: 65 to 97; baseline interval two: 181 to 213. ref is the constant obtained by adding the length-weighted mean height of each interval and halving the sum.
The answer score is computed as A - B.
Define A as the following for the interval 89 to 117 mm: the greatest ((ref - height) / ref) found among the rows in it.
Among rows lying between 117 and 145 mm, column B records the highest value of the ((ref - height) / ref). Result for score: -0.06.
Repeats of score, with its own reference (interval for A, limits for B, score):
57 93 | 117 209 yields -0.11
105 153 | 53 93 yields 0.10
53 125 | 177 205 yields 0.04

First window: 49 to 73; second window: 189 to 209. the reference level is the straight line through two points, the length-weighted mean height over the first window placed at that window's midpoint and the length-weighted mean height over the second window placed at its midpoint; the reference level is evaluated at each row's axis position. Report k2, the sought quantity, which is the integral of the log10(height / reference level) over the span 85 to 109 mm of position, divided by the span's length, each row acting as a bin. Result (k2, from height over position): 0.038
